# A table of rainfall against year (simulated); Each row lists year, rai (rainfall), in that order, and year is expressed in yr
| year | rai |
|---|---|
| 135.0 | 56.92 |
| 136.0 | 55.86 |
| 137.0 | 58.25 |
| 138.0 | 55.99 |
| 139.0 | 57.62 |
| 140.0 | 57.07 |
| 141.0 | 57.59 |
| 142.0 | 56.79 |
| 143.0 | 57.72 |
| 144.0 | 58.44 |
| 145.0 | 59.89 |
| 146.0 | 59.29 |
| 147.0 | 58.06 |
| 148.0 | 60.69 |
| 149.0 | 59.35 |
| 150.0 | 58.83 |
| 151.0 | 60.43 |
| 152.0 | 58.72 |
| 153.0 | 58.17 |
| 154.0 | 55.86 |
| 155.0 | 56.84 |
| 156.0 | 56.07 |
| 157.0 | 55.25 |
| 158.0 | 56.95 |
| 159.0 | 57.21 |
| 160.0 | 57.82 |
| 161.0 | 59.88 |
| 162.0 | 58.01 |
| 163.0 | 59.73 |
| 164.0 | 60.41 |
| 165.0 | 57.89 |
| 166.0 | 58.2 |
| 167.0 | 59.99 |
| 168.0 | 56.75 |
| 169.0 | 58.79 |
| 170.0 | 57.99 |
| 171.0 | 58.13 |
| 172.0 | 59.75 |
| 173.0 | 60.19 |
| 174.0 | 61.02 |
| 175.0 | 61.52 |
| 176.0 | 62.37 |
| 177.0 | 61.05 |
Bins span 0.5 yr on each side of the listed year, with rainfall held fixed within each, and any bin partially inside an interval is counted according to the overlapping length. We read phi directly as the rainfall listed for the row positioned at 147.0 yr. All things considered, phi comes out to 58.06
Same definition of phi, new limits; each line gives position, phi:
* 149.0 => 59.35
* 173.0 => 60.19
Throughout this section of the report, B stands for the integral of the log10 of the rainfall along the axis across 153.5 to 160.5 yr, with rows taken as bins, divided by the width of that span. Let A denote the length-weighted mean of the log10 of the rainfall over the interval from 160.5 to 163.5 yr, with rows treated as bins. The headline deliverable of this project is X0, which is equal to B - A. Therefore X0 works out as -0.020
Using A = 1.77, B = 1.75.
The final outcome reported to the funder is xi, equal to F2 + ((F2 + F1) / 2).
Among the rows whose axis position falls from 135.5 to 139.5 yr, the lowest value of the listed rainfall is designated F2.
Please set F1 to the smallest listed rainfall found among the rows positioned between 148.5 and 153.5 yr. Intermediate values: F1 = 58.17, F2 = 55.86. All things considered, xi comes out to 113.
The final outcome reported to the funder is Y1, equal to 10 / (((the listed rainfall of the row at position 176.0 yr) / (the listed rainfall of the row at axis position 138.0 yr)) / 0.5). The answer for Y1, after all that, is 4.49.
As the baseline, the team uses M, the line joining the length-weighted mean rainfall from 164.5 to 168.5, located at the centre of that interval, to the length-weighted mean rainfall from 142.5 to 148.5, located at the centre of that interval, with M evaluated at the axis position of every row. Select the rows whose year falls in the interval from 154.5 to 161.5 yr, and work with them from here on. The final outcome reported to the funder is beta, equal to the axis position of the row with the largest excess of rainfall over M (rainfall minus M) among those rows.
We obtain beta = 161.0 yr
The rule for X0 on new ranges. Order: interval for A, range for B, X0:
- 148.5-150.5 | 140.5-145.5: -0.008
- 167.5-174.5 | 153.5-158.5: -0.021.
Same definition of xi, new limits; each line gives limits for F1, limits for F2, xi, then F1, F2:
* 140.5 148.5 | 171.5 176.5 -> 118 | 56.79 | 59.75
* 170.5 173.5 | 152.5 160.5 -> 112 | 58.13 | 55.25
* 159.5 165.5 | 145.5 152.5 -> 116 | 57.82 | 58.06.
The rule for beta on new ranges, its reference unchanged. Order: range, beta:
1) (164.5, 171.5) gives 167.0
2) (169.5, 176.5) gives 176.0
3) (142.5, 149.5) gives 148.0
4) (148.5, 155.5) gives 151.0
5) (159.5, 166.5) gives 164.0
